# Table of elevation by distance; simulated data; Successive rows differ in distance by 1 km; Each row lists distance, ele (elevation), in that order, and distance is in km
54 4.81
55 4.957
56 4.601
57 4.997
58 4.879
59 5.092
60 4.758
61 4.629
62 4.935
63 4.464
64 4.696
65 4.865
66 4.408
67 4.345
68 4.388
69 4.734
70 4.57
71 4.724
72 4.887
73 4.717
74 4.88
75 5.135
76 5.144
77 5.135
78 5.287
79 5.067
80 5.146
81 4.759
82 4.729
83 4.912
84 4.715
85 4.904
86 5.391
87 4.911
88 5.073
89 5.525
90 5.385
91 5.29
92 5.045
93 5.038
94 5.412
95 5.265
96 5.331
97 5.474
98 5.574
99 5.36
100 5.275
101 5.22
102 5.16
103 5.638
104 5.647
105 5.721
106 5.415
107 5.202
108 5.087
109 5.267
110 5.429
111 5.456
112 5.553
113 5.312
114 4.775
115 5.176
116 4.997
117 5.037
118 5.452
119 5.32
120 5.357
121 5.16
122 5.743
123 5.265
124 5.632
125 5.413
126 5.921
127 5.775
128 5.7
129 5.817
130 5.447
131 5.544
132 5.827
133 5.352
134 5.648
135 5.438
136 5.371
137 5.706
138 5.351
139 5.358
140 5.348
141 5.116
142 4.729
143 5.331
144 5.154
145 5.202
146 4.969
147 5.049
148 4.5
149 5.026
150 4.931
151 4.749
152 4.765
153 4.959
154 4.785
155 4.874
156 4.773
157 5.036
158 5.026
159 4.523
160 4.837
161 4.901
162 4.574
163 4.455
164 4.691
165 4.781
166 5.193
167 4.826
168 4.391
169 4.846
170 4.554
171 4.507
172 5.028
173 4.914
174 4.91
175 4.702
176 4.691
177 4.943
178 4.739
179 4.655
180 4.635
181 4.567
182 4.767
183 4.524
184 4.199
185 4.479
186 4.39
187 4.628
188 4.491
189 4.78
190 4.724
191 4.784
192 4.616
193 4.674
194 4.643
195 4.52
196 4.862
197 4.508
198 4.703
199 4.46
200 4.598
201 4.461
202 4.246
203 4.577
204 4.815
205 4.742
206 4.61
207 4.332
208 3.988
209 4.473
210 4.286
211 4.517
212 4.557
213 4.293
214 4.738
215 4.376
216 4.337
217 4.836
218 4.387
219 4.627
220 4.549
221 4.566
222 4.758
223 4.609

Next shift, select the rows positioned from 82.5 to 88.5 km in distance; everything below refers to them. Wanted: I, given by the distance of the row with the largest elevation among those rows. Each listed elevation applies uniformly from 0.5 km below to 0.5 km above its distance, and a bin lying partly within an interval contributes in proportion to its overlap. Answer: 86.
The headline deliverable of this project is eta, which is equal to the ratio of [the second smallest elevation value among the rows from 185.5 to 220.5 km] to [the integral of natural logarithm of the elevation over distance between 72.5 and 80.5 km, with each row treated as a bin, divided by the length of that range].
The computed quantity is 2.62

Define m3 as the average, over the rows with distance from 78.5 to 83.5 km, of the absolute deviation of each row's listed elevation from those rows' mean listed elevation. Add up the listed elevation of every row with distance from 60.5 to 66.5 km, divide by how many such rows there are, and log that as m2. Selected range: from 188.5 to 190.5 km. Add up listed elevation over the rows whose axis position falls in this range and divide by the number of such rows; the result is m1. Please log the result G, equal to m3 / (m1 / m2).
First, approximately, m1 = 4.75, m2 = 4.67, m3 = 0.15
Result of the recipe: 0.14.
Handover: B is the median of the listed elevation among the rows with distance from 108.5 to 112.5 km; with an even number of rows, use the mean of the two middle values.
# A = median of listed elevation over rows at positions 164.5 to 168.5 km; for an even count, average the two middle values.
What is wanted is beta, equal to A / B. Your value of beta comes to 0.88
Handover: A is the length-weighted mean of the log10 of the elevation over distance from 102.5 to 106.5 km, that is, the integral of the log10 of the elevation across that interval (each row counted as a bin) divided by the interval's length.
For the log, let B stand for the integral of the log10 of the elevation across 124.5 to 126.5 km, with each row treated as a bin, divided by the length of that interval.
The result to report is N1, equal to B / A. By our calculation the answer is 1.01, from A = 0.75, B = 0.753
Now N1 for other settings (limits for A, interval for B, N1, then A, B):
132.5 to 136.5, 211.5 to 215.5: 0.89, 0.74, 0.652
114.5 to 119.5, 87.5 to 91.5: 1.01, 0.72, 0.726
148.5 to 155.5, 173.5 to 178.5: 0.99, 0.69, 0.681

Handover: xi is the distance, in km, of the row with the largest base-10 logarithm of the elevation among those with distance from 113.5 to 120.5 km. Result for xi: 118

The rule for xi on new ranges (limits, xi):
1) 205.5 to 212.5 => 206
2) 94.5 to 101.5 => 98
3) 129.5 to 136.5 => 132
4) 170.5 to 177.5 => 172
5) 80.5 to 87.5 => 86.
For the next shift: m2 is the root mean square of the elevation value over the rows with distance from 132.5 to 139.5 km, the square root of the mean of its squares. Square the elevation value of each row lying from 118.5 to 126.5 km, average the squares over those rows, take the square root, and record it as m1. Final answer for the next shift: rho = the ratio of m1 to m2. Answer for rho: 1.00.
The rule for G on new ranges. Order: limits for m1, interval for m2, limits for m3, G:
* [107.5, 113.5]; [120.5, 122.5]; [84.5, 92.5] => 0.21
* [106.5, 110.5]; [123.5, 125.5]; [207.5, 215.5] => 0.18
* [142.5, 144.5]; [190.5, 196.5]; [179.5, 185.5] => 0.11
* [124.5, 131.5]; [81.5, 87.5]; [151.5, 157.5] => 0.08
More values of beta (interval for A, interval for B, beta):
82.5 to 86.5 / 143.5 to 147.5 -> 0.96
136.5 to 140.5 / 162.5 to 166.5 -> 1.13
